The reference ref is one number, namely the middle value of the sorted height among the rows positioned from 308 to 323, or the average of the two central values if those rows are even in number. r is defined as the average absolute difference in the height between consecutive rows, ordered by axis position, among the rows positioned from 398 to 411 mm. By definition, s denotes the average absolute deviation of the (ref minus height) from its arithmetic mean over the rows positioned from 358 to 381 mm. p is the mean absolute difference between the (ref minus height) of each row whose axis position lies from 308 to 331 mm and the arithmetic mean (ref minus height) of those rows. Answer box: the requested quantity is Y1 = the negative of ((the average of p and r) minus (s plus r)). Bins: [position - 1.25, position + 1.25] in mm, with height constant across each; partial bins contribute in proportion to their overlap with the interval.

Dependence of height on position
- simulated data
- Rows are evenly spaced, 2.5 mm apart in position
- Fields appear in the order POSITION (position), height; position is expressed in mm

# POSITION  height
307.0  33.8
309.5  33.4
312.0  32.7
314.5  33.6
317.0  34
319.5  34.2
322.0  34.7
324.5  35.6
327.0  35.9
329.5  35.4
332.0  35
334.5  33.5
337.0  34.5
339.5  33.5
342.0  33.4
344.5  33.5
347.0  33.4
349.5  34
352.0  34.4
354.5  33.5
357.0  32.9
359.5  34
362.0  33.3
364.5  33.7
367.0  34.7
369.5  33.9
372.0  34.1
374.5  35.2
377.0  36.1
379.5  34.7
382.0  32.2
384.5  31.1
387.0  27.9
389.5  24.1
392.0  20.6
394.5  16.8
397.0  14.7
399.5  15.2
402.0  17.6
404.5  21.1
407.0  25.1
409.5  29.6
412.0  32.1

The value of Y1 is 2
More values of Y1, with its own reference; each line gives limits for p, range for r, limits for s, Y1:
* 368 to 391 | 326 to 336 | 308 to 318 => -1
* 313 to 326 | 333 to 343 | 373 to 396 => 6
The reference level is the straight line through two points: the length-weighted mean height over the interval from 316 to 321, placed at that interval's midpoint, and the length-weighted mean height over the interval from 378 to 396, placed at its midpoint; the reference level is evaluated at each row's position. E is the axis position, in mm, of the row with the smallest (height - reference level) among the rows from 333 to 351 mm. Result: 334.5 mm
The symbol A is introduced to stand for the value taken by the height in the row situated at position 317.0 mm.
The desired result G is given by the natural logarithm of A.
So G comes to 3.53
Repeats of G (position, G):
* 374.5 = 3.56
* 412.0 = 3.47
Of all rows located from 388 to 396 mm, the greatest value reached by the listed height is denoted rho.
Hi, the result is 24.1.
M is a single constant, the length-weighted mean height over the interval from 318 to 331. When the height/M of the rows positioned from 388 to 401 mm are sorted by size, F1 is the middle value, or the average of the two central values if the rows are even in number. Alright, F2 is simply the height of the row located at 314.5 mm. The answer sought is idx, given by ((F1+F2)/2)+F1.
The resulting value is 17.5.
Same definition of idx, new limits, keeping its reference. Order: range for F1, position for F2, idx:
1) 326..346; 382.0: 17.6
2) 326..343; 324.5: 19.3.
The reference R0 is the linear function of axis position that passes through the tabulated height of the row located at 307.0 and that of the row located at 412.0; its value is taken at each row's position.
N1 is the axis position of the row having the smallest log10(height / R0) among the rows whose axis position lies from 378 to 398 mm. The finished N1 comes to 397.0 mm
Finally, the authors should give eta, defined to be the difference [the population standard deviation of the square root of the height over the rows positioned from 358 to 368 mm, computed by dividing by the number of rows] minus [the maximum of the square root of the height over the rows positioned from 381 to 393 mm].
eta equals -5.631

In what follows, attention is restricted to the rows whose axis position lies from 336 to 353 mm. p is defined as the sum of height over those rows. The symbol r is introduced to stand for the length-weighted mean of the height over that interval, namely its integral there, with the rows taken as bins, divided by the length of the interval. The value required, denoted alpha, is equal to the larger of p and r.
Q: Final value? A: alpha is 237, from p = 237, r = 33.8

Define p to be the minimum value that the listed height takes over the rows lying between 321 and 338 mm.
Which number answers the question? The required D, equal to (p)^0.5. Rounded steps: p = 33.5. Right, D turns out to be 5.79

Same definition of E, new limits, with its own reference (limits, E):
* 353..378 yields 357.0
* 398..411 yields 399.5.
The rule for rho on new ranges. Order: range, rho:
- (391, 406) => 21.1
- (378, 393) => 34.7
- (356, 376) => 35.2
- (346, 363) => 34.4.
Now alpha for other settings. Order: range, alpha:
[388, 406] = 130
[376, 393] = 207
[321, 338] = 245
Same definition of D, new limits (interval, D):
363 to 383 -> 5.67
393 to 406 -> 3.83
